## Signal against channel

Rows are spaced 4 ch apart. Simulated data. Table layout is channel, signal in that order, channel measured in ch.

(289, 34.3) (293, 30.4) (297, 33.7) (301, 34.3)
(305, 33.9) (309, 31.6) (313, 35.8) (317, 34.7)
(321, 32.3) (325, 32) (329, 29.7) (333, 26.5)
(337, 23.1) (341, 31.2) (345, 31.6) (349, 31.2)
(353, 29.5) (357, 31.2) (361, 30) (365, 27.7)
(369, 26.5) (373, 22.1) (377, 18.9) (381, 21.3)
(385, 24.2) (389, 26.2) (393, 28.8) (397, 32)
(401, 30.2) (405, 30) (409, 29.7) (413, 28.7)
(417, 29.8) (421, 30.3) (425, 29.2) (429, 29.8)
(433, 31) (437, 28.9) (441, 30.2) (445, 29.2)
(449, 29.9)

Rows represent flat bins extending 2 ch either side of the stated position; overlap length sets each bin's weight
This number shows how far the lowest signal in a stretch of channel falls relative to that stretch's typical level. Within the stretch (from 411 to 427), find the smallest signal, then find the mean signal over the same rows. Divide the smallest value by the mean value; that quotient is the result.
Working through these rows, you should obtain 0.97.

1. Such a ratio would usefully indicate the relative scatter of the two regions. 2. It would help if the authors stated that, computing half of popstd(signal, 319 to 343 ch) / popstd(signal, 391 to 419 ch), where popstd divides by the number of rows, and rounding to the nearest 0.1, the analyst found 1.6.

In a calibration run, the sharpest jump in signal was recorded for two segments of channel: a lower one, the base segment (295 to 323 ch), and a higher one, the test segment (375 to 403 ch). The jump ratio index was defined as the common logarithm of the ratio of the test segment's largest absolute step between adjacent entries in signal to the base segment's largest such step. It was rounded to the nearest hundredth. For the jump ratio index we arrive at -0.12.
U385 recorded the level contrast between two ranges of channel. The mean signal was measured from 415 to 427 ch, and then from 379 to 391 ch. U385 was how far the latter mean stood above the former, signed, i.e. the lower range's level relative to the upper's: -5.9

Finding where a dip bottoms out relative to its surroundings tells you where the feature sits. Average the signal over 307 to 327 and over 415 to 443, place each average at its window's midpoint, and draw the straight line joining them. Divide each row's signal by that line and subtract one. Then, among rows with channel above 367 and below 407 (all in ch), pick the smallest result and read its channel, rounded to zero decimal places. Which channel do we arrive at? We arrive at 377 ch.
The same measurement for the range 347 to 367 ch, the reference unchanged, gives 365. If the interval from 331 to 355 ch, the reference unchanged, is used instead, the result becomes 337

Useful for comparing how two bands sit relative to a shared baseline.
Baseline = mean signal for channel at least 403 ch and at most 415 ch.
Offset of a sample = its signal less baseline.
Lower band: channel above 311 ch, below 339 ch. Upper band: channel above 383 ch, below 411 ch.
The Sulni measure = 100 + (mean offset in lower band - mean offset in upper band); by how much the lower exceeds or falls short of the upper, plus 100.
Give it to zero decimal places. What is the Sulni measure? 102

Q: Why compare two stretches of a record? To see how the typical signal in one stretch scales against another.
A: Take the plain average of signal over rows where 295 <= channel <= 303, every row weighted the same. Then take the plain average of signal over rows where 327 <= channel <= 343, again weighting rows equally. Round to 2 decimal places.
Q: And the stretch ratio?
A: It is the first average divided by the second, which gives 1.23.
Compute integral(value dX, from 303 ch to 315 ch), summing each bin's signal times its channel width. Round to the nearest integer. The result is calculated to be 405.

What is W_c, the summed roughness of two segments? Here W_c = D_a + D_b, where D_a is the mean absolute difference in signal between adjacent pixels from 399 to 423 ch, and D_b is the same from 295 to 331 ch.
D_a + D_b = 2.3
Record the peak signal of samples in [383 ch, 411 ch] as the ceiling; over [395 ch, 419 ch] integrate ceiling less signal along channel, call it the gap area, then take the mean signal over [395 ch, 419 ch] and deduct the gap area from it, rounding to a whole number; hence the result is -16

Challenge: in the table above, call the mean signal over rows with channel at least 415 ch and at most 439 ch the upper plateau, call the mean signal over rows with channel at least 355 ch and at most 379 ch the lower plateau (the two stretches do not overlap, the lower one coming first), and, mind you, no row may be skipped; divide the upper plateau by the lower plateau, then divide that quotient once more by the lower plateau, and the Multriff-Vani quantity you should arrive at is 0.044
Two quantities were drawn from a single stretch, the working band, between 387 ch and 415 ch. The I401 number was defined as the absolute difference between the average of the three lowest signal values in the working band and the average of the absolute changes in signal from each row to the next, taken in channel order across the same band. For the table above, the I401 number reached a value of 26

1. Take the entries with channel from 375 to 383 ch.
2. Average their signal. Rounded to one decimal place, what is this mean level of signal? 20.1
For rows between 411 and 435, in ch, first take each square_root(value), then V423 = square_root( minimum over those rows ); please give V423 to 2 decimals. 2.31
